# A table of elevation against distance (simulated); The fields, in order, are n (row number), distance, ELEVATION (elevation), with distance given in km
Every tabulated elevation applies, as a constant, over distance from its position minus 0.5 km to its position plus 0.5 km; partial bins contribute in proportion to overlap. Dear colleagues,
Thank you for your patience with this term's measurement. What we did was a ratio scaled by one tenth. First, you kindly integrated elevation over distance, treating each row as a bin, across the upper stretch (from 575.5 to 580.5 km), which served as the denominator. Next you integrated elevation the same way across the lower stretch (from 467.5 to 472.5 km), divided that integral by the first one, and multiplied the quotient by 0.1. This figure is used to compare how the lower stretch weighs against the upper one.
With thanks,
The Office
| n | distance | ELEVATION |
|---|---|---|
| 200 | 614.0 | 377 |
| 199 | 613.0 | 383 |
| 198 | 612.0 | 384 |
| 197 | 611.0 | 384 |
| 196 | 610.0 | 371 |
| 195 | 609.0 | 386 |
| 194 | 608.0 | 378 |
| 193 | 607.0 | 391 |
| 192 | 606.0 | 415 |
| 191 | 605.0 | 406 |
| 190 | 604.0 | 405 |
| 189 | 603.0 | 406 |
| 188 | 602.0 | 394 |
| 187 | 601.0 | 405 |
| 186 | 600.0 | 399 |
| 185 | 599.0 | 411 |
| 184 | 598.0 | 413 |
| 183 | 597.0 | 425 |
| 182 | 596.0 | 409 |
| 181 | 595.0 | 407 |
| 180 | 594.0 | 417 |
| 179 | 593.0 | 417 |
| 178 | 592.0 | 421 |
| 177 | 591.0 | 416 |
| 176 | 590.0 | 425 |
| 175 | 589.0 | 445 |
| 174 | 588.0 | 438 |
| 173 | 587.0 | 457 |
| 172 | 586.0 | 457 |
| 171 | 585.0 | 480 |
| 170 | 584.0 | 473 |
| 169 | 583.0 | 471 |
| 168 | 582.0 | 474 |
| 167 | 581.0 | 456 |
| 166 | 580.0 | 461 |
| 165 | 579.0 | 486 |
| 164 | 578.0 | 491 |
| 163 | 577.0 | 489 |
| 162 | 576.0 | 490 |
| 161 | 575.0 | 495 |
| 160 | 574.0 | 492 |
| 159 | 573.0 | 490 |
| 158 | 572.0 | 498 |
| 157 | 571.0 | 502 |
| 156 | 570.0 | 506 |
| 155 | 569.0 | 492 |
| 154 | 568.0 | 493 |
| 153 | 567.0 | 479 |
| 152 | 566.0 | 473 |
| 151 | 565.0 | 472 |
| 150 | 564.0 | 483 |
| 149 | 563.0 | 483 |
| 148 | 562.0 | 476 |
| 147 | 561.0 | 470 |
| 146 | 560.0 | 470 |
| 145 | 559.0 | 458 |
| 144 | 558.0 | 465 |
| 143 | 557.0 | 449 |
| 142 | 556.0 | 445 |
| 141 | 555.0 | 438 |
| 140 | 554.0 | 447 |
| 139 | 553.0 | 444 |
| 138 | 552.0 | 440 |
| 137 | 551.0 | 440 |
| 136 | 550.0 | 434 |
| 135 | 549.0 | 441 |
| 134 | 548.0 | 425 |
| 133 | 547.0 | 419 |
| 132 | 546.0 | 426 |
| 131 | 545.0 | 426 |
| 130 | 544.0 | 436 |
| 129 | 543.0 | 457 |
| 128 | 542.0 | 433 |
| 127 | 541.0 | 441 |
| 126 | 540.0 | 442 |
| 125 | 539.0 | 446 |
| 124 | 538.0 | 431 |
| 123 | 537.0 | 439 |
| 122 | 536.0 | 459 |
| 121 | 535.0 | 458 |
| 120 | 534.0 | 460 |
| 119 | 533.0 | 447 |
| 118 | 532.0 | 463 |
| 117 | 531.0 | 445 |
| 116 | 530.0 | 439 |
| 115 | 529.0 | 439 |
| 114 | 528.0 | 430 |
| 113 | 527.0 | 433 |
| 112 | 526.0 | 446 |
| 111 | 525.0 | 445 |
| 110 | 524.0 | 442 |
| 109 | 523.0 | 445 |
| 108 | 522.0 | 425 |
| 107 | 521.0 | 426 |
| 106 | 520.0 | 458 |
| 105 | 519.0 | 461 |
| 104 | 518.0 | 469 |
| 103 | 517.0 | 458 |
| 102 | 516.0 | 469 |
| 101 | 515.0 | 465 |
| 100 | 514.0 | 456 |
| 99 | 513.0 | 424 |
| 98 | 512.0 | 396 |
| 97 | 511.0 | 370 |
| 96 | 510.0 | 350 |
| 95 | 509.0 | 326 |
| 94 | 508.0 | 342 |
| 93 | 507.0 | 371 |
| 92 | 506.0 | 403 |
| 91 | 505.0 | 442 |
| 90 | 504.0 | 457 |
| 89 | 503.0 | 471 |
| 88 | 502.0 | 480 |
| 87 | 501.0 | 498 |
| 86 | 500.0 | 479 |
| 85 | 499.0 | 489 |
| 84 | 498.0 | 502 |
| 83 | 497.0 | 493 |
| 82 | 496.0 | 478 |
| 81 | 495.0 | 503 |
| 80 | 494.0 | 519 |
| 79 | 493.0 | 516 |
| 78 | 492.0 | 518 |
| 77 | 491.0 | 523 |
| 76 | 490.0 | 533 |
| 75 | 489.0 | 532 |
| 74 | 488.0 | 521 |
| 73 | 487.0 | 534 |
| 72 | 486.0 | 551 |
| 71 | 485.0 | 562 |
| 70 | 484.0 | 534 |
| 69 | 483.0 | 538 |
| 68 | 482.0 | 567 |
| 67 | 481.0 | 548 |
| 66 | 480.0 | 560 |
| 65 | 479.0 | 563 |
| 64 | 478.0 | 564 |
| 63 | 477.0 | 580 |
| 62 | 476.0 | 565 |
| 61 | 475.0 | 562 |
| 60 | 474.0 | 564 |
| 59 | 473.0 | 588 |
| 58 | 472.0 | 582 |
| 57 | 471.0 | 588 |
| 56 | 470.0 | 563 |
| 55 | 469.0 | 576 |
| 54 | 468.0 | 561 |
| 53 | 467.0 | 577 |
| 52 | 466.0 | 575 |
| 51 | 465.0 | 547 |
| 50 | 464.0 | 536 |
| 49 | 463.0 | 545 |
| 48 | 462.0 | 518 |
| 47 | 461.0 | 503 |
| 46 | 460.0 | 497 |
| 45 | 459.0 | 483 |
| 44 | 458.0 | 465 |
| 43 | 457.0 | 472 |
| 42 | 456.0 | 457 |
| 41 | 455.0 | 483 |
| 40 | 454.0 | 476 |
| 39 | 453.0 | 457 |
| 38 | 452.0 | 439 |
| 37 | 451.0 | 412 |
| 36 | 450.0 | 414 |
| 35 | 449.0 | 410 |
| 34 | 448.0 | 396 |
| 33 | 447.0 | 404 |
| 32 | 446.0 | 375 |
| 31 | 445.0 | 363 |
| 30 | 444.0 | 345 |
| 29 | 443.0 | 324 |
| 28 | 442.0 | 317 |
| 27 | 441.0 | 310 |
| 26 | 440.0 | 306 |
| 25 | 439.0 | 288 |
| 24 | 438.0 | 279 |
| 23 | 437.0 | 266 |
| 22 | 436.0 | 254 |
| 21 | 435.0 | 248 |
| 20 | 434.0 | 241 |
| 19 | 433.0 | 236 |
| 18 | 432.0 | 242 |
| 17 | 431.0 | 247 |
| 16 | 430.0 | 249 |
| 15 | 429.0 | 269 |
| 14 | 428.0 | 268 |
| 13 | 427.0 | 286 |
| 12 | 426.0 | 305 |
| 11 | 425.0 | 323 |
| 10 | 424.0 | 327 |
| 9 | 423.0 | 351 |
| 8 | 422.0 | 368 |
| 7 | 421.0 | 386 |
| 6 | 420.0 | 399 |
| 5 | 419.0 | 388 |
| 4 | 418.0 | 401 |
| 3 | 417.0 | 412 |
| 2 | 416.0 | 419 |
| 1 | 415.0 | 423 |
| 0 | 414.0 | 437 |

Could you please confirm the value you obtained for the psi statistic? 0.119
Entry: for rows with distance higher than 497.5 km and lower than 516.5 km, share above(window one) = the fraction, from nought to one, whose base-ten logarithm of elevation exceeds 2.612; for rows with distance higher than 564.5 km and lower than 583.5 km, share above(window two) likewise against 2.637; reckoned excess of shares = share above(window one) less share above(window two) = -0.37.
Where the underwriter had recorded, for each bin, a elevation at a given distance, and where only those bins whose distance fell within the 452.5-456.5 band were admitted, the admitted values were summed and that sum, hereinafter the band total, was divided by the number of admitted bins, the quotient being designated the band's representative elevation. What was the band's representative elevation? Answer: 468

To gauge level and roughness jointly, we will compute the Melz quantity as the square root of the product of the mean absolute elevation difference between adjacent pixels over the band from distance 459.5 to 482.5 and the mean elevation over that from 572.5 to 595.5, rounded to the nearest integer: 76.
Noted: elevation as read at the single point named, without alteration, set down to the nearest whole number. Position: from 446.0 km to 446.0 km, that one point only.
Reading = 375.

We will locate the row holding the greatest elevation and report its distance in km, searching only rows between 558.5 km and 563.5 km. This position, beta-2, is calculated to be 563.0 km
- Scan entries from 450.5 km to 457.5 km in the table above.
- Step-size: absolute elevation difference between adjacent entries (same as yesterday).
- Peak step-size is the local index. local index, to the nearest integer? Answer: 27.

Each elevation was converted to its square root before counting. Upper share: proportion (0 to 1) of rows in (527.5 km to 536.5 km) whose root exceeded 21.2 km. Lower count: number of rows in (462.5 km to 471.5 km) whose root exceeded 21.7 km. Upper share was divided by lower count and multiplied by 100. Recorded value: 4.9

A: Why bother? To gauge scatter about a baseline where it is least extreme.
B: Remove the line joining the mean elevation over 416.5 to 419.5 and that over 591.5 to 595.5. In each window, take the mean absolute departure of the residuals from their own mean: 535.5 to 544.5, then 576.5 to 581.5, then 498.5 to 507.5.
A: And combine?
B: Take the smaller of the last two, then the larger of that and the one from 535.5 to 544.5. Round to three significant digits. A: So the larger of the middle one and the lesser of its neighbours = 14.6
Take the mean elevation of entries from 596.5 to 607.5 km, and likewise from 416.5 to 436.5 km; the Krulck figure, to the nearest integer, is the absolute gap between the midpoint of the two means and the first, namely 48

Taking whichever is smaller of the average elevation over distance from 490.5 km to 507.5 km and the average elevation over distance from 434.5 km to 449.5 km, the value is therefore 326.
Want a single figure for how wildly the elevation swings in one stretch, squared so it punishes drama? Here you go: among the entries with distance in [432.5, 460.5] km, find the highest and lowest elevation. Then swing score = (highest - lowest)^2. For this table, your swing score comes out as 68121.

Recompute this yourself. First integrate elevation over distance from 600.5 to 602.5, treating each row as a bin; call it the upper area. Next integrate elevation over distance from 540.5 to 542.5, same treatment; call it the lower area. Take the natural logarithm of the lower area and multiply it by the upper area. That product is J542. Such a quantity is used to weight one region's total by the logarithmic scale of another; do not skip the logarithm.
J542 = 5412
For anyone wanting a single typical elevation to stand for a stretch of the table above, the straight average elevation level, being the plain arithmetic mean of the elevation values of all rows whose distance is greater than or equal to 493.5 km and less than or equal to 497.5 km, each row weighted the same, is 498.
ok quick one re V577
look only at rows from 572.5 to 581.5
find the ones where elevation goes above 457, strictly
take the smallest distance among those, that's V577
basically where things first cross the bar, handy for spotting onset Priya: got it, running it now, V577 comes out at 573.0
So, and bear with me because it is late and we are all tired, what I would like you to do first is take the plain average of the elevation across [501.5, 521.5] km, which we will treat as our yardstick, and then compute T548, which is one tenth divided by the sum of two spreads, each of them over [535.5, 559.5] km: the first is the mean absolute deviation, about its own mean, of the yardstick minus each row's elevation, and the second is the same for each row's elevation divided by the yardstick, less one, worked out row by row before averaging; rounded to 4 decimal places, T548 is 0.0116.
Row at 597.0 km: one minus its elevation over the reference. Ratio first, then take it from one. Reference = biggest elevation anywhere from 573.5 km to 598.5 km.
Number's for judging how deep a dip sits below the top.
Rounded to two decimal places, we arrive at 0.14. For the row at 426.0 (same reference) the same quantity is 0.38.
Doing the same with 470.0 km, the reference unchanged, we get -0.14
